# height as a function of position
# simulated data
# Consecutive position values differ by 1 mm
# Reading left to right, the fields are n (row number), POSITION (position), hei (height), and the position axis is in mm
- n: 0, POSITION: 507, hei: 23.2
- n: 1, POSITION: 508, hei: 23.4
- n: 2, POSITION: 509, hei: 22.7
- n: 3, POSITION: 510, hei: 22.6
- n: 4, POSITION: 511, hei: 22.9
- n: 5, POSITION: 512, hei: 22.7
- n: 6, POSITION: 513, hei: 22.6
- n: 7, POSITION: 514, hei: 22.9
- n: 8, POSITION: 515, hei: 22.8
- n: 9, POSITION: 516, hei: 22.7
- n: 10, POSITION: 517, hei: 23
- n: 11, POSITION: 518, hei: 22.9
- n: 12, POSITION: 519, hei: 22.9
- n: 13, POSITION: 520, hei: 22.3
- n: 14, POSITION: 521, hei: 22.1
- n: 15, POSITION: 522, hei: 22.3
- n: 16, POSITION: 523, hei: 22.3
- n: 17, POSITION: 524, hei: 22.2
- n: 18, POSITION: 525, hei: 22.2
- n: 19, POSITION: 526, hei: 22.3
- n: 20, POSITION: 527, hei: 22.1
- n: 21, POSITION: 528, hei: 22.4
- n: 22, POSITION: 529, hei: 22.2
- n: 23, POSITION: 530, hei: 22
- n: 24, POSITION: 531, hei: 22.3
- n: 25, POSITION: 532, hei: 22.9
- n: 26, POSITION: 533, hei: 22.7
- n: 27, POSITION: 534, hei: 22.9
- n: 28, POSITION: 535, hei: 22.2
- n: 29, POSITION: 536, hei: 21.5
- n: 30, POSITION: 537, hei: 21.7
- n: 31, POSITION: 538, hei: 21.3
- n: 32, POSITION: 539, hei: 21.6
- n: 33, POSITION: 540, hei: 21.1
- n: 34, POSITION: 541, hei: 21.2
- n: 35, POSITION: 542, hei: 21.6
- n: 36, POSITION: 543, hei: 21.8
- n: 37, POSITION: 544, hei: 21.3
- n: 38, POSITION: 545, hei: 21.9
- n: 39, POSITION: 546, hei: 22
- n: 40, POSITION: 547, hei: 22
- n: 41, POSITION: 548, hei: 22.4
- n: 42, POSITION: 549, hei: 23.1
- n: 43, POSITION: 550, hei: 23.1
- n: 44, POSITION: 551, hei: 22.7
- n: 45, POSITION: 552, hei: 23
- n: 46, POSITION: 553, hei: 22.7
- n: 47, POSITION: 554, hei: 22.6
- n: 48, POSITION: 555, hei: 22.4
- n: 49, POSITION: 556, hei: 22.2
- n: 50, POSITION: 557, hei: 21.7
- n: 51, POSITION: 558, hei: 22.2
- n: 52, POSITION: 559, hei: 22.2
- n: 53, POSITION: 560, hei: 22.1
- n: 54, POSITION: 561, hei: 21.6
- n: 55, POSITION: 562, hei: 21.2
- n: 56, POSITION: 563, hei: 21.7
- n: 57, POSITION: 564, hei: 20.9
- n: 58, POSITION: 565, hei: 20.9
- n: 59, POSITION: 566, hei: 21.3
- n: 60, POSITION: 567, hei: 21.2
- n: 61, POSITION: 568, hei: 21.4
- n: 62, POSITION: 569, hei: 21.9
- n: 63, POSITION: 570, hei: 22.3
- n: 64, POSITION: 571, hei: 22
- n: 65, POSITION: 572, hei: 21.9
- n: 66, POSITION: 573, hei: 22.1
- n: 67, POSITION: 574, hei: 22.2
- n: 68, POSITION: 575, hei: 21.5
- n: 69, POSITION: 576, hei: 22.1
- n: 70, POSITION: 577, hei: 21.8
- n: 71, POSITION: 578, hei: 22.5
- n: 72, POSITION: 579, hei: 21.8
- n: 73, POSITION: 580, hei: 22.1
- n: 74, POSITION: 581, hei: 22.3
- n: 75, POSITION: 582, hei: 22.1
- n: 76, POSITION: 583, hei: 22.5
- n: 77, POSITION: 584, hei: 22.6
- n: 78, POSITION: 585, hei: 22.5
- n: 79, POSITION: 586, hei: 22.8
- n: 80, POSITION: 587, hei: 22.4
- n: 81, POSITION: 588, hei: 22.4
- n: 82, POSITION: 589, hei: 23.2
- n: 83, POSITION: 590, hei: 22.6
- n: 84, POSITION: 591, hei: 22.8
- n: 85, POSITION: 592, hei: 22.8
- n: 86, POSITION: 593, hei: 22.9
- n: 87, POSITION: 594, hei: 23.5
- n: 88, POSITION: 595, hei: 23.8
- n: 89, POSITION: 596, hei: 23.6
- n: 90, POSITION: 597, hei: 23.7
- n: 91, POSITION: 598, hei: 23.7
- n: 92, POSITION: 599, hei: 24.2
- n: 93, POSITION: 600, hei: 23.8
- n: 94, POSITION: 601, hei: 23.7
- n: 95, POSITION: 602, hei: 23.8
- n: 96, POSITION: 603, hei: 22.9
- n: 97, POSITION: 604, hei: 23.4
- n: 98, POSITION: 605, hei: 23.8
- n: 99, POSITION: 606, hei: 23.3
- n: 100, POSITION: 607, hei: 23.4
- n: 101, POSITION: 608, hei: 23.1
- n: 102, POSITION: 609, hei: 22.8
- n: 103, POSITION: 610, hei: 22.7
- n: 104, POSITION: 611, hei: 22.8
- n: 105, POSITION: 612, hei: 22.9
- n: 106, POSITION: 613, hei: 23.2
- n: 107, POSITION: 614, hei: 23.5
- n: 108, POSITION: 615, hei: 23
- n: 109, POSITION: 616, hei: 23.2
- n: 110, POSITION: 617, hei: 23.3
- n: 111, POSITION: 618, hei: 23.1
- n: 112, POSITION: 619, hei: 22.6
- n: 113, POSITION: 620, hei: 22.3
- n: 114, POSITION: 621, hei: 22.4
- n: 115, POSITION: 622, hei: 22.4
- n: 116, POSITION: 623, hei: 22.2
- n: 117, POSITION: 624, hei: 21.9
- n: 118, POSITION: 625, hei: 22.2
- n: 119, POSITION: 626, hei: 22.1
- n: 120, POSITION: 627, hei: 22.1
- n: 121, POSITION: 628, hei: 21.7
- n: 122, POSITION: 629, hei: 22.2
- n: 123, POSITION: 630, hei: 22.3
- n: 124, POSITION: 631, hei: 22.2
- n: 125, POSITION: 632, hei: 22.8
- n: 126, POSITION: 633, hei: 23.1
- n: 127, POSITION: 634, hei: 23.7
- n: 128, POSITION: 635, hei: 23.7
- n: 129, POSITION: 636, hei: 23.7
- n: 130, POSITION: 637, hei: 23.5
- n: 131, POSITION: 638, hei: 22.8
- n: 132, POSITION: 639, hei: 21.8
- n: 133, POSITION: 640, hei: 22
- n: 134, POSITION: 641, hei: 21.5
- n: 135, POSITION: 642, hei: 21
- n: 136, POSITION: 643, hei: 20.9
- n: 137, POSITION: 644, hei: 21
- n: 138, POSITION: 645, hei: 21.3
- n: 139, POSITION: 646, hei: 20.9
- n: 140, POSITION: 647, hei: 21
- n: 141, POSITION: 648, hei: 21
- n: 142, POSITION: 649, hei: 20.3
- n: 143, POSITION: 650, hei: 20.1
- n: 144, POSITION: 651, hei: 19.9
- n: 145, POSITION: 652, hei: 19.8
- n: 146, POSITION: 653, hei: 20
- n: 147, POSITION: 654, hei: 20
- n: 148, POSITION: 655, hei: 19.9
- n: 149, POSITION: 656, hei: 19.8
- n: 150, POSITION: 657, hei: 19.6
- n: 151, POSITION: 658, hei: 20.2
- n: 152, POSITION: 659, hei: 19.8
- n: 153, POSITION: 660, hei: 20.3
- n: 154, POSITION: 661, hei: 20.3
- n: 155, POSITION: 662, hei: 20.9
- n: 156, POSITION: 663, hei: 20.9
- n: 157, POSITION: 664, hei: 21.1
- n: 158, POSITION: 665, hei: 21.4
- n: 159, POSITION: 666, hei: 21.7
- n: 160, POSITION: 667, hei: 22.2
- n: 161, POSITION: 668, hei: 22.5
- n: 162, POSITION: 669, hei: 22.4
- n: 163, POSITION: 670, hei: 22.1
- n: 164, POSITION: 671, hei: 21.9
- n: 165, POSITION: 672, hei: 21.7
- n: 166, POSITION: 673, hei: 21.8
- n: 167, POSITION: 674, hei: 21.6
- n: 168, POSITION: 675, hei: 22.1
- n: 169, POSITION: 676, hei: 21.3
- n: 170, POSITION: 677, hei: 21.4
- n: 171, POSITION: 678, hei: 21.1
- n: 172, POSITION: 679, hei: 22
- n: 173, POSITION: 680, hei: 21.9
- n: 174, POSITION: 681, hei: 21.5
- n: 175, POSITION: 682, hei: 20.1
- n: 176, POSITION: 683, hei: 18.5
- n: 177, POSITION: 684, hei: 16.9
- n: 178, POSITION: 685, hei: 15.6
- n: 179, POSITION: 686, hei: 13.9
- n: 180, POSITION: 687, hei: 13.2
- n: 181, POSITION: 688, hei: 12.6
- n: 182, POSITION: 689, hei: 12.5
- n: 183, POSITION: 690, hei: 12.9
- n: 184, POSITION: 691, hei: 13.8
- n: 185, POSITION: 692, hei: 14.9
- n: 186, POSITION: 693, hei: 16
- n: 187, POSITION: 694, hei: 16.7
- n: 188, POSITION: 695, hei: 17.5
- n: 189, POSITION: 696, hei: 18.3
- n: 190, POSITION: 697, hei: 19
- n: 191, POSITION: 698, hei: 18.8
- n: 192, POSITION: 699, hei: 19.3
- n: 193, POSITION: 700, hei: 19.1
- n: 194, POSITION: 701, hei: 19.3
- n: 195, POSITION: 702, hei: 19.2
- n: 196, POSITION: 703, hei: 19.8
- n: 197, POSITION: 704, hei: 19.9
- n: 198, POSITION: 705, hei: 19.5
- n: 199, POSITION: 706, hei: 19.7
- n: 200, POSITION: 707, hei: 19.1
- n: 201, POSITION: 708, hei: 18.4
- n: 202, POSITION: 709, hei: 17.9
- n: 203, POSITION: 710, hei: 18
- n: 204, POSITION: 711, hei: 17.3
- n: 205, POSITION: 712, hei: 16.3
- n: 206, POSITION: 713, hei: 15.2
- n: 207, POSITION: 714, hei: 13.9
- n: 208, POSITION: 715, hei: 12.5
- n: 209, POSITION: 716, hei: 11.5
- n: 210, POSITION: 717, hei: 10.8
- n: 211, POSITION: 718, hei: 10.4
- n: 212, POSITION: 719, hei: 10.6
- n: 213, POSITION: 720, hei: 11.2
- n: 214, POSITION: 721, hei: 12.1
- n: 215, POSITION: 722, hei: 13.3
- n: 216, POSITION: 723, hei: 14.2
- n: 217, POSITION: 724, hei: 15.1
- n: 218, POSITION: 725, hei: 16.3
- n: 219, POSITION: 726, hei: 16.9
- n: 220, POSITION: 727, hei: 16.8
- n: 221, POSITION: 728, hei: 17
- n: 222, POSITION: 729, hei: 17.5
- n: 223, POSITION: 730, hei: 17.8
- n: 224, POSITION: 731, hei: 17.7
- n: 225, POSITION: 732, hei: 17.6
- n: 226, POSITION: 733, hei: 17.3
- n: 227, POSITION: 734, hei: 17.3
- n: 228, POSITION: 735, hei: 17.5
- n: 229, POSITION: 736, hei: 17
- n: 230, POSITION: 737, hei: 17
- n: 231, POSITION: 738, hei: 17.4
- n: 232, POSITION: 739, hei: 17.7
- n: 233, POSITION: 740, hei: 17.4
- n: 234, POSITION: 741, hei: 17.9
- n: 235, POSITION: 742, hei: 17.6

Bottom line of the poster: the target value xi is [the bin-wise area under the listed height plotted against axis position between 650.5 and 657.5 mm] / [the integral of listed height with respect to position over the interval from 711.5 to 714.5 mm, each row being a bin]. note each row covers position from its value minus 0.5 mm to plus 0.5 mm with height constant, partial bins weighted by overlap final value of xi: 3.1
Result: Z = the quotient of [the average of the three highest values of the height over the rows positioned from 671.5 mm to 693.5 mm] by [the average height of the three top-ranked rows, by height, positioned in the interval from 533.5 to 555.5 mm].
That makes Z 0.95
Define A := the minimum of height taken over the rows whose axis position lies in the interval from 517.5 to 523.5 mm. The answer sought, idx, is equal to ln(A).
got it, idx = 3.096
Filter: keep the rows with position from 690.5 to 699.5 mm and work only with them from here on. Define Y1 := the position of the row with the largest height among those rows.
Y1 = 699 mm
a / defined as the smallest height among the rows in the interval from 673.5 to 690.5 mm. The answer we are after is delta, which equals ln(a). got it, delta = 2.5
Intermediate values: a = 12.5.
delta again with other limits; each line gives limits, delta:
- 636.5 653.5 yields 3.0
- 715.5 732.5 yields 2.3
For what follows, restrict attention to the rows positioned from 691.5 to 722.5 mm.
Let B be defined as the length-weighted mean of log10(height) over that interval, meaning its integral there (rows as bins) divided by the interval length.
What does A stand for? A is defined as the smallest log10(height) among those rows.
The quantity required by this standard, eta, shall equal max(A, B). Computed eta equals 1.20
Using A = 1.02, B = 1.20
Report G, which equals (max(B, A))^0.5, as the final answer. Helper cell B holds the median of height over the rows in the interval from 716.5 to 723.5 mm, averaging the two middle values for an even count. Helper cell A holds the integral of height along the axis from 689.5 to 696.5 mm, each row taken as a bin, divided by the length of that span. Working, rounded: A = 15.7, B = 11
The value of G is 3.97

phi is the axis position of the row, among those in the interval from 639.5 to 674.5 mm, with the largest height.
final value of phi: 668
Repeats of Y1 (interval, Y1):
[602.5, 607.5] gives 605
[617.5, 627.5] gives 618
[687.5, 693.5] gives 693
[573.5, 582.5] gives 578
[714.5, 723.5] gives 723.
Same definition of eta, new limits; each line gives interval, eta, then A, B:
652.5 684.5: 1.32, 1.23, 1.32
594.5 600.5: 1.38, 1.37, 1.38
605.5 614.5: 1.36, 1.36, 1.36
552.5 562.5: 1.34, 1.33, 1.34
